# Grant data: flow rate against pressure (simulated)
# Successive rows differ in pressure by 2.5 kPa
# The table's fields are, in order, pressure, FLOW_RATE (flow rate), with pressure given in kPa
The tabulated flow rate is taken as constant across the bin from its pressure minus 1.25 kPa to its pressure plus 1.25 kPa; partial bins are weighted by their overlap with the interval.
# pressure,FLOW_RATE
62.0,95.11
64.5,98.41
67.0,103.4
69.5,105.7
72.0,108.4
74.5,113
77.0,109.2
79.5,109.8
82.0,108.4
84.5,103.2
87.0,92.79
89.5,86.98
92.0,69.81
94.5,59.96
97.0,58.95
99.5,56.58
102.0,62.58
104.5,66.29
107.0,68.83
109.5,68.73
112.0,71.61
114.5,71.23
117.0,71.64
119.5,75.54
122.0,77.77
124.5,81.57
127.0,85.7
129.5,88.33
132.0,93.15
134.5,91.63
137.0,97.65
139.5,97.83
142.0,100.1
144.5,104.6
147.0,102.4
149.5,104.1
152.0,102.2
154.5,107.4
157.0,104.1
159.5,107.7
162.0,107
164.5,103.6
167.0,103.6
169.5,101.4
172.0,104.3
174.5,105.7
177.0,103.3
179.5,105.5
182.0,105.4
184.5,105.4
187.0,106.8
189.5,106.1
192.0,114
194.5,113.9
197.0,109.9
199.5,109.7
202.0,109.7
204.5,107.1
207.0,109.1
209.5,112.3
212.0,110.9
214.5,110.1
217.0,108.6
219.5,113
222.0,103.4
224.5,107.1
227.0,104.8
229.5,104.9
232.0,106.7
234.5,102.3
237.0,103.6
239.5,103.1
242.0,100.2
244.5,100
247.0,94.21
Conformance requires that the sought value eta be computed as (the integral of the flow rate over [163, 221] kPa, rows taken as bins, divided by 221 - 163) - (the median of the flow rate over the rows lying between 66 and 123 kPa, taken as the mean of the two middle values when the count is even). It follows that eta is 32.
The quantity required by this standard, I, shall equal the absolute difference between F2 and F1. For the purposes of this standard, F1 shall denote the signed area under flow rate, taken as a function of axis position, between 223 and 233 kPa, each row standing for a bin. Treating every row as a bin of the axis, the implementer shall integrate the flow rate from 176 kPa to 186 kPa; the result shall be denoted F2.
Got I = 8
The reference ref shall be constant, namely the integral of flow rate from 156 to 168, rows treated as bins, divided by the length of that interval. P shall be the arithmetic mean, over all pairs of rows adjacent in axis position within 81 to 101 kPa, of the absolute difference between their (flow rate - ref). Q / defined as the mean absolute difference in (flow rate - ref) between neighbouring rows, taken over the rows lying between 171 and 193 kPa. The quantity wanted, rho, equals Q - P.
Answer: -5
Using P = 7.4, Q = 2.0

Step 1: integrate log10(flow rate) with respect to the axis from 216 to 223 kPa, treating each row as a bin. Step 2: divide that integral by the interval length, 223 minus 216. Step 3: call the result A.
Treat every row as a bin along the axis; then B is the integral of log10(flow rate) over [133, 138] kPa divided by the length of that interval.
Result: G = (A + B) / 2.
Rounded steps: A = 2.04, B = 1.975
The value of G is 2.00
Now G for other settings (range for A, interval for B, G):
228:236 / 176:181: 2.02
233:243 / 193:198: 2.03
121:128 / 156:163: 1.97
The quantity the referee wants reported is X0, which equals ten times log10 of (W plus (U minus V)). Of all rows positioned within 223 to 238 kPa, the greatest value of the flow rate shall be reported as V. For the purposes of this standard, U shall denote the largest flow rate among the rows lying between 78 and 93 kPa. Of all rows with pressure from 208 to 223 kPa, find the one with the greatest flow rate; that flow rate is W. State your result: 20.6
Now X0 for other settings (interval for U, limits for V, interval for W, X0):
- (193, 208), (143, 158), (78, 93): 20.7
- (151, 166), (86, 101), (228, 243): 20.8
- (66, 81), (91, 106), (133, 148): 21.7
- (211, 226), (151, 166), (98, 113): 18.9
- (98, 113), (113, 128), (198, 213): 19.9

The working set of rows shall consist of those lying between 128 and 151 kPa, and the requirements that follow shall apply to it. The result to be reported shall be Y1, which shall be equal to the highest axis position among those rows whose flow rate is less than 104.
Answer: 147.0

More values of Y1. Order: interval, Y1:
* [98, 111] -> 109.5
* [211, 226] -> 222.0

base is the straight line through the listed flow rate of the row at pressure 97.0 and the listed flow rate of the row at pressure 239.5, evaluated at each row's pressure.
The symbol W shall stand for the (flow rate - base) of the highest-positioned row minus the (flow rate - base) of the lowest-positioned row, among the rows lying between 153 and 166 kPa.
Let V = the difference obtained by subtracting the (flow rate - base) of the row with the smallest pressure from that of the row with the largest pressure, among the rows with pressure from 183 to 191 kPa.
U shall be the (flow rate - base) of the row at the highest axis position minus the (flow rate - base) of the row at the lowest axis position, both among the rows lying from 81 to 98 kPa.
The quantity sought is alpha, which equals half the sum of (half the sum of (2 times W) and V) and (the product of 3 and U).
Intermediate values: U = -54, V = -1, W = -7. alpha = -84.8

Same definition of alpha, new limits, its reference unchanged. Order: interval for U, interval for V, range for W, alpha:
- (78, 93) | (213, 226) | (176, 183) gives -67.0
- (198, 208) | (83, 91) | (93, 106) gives -7.2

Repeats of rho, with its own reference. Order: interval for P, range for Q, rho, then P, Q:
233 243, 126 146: 2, 1.6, 3.1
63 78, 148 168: -1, 3.7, 2.6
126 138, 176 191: -3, 3.7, 0.9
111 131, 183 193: 1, 2.5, 3.3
